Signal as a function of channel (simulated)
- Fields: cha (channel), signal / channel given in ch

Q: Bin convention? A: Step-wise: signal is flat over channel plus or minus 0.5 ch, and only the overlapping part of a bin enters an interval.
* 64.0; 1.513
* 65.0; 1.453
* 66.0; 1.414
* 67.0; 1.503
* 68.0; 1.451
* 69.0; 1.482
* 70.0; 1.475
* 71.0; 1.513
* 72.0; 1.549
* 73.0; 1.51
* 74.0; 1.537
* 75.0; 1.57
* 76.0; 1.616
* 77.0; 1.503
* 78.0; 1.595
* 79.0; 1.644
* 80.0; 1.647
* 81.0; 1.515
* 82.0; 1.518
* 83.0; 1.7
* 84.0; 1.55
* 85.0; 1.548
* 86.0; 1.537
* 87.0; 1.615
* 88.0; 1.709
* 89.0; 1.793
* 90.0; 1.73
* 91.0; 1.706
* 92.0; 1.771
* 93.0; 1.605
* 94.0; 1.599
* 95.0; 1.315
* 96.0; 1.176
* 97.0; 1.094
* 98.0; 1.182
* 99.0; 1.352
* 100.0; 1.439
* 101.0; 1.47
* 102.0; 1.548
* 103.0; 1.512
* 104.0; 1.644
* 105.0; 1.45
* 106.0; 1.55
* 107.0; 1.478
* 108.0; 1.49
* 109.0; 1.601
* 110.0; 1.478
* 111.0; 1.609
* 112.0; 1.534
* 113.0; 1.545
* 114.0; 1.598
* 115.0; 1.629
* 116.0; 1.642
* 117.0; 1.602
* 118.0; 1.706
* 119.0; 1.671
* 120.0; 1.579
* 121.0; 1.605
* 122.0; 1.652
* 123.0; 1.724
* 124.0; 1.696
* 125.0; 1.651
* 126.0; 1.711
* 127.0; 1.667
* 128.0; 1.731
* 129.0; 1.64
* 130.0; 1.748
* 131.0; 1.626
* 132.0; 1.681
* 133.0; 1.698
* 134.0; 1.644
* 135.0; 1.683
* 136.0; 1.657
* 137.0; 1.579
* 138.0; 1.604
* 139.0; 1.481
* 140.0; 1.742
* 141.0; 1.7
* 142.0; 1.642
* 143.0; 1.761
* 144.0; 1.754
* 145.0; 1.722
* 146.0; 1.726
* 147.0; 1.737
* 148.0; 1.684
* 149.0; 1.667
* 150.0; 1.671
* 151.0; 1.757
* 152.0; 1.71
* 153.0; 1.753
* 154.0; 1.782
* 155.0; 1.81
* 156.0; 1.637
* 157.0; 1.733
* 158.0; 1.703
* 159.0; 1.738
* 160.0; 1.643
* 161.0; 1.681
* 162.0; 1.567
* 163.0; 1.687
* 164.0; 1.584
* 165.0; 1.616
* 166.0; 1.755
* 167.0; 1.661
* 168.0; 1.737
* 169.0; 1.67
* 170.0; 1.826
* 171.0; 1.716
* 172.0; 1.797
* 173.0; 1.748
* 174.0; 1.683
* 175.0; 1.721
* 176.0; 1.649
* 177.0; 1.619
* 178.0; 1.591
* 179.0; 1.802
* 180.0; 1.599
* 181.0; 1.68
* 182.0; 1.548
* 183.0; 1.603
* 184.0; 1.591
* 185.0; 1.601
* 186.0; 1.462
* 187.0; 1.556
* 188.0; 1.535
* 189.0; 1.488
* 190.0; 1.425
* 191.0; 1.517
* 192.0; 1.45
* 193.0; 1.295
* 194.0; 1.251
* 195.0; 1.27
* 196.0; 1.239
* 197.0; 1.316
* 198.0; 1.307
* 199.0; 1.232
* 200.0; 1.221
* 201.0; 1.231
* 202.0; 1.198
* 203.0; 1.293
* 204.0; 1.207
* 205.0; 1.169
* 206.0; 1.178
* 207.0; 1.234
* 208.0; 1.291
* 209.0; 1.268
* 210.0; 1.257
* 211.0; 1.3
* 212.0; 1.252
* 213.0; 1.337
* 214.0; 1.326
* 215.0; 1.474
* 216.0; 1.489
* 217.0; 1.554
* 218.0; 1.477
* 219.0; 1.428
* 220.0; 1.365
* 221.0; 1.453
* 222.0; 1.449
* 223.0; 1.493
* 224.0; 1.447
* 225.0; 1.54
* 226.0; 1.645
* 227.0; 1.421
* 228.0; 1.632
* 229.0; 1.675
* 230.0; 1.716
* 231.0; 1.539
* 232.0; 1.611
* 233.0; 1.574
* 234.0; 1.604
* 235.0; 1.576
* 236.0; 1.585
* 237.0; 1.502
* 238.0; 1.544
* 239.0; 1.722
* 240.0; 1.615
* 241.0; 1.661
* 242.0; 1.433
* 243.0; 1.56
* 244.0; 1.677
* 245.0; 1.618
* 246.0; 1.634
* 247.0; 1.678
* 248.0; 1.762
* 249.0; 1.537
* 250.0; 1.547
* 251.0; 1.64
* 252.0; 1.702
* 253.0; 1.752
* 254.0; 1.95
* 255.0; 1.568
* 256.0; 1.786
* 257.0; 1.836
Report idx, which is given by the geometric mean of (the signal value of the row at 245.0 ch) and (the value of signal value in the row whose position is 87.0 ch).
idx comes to 1.62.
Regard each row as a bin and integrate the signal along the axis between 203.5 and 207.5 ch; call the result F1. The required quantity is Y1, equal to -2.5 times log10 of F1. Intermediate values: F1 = 4.8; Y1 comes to -1.70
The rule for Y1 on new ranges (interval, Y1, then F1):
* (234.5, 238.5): -1.98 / 6.2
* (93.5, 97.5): -1.79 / 5.2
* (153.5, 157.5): -2.11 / 7.0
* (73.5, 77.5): -1.99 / 6.2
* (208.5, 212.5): -1.76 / 5.1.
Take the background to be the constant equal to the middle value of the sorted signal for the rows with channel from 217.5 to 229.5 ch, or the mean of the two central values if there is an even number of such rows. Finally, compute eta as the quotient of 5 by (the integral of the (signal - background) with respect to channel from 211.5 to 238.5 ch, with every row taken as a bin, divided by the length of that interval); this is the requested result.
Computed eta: 117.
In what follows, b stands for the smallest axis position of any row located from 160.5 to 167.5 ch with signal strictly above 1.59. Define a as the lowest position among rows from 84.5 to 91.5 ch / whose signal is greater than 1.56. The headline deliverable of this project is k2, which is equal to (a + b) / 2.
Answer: 124.0 ch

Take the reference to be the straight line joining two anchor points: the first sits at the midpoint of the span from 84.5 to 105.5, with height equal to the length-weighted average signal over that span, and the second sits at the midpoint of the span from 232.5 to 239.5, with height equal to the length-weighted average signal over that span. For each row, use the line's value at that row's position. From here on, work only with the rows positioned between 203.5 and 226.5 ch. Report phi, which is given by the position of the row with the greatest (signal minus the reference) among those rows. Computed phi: 226.0 ch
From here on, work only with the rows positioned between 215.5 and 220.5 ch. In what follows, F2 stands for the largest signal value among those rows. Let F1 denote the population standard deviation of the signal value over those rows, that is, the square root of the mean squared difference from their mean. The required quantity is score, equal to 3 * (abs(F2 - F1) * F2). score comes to 7.0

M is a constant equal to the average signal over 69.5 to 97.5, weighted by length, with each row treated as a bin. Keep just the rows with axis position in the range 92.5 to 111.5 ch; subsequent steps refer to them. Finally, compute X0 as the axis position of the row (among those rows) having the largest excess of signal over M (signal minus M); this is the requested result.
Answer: 104.0 ch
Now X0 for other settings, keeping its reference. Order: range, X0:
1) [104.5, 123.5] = 123.0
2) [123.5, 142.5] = 130.0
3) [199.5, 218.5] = 217.0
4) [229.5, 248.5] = 248.0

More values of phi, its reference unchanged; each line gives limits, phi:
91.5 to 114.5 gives 92.0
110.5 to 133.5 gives 130.0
